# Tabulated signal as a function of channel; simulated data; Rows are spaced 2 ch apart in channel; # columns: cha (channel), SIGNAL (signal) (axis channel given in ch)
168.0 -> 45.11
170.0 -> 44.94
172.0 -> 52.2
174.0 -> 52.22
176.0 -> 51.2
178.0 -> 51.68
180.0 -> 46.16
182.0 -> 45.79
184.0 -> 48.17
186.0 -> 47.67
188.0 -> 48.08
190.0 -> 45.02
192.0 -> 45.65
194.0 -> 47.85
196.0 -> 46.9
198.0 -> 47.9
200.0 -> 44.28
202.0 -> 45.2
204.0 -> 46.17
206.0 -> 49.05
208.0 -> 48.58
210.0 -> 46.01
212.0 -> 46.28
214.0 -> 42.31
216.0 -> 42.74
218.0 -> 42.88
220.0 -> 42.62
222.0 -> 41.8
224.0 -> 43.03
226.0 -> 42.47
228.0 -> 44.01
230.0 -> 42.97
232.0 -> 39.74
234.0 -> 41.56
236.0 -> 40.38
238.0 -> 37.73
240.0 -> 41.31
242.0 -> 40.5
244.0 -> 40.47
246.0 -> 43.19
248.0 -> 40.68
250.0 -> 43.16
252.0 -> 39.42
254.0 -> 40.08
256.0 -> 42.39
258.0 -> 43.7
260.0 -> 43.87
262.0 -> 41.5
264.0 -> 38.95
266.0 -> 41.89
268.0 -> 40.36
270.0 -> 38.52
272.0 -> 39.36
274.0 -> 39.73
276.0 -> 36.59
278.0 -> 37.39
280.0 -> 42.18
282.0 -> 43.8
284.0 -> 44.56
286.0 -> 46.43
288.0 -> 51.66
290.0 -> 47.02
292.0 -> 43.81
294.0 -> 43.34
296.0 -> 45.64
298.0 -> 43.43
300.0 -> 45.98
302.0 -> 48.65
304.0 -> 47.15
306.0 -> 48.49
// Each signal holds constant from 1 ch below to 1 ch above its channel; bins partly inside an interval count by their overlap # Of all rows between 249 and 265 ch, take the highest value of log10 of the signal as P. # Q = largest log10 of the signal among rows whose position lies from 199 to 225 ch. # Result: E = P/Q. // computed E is 0.97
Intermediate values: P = 1.64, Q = 1.69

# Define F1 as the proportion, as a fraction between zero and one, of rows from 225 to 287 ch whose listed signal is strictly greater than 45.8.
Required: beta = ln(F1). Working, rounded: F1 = 0.0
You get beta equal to -3.4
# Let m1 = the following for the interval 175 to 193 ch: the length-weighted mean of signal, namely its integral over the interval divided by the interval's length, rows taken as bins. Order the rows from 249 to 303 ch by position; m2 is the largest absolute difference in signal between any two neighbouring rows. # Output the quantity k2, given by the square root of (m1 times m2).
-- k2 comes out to 15.8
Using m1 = 48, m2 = 5.23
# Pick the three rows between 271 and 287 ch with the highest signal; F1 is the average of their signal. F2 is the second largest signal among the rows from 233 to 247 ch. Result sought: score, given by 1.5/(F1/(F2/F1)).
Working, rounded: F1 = 45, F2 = 41.56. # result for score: 0.031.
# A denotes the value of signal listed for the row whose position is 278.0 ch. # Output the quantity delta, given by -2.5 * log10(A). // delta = -3.93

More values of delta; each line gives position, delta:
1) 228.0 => -4.11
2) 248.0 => -4.02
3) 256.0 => -4.07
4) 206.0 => -4.23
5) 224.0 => -4.08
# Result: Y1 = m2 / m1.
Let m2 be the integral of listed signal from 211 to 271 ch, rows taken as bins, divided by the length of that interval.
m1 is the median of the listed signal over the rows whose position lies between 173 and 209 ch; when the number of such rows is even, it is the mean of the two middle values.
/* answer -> 0.87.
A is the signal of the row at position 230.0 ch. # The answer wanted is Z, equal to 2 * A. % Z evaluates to 86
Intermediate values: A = 42.97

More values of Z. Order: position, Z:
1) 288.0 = 103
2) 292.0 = 88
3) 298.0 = 87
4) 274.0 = 79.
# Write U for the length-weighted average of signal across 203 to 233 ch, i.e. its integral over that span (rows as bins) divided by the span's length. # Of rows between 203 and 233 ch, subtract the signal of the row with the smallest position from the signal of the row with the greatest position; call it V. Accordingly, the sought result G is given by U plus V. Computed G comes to 38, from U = 44.0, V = -6.4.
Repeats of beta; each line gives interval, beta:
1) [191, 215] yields -0.4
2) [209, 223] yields -1.3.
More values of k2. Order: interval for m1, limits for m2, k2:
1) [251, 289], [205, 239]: 12.9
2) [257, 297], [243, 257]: 12.6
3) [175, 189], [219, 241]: 13.2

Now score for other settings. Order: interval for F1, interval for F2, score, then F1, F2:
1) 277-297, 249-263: 0.028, 48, 43.7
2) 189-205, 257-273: 0.029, 48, 43.7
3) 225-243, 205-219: 0.039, 43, 48.58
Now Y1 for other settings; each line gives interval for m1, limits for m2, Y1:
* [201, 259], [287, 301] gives 1.08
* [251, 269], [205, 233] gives 1.06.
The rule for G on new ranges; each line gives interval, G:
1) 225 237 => 40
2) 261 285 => 43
